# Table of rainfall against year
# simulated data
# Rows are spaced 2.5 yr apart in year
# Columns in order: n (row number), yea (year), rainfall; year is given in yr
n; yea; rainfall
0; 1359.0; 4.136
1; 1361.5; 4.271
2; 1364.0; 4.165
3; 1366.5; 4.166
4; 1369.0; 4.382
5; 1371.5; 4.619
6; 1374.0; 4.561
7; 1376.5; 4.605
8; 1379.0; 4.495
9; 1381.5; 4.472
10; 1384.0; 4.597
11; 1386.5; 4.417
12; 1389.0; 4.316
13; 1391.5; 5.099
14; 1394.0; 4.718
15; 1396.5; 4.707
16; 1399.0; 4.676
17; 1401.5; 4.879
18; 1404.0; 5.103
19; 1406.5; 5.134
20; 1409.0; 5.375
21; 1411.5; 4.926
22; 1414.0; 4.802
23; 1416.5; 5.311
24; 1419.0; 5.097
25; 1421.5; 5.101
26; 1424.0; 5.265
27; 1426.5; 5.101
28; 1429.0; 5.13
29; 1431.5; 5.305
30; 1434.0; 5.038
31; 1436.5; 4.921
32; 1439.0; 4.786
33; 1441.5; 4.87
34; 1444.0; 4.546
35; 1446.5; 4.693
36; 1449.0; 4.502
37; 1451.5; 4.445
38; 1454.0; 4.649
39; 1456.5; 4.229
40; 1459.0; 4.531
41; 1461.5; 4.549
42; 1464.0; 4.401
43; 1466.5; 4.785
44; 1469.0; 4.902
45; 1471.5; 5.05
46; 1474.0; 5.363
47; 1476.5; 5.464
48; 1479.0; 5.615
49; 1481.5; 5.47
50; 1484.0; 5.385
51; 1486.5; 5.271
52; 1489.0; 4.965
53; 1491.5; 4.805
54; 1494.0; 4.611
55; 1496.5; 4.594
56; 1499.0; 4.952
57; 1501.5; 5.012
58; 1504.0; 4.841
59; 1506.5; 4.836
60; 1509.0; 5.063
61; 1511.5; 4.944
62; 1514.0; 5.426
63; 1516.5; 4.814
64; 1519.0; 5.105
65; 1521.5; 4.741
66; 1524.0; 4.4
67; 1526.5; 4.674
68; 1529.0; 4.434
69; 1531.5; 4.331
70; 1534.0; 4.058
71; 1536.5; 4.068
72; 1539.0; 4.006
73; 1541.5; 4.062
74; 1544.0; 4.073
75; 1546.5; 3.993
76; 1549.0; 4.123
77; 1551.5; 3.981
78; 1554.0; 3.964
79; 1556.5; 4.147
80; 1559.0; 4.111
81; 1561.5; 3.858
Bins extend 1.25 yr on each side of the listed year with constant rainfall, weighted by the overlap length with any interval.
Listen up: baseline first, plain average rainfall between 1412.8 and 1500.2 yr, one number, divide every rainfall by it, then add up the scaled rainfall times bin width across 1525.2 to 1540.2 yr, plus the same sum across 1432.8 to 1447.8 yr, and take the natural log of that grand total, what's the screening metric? 3.32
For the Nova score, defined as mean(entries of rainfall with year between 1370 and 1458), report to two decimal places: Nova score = 4.81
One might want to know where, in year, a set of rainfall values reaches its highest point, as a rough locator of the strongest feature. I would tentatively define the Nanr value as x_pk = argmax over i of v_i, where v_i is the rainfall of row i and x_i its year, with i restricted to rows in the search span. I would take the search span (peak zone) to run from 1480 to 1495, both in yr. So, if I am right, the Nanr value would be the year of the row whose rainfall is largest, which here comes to 1481.5 yr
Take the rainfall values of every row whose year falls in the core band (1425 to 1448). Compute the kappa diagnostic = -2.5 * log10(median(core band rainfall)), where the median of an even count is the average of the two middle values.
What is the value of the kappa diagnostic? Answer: -1.73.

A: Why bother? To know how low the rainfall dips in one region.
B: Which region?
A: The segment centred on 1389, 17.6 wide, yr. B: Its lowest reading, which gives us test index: 4.316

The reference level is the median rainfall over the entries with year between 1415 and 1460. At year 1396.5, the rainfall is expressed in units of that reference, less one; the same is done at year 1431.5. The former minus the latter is -0.12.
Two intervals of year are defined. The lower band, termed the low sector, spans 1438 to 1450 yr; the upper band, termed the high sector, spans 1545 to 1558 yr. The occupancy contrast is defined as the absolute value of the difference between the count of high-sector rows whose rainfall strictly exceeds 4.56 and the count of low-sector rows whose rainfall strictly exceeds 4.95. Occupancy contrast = 0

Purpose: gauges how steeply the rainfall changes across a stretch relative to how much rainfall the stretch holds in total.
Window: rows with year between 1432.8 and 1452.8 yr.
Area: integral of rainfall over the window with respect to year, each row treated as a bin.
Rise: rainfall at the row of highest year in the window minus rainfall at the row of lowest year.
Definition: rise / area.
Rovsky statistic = -0.0063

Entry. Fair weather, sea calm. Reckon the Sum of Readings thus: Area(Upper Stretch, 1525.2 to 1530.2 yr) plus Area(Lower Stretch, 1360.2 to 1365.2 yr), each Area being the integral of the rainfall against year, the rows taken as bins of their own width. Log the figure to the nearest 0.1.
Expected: 43.9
